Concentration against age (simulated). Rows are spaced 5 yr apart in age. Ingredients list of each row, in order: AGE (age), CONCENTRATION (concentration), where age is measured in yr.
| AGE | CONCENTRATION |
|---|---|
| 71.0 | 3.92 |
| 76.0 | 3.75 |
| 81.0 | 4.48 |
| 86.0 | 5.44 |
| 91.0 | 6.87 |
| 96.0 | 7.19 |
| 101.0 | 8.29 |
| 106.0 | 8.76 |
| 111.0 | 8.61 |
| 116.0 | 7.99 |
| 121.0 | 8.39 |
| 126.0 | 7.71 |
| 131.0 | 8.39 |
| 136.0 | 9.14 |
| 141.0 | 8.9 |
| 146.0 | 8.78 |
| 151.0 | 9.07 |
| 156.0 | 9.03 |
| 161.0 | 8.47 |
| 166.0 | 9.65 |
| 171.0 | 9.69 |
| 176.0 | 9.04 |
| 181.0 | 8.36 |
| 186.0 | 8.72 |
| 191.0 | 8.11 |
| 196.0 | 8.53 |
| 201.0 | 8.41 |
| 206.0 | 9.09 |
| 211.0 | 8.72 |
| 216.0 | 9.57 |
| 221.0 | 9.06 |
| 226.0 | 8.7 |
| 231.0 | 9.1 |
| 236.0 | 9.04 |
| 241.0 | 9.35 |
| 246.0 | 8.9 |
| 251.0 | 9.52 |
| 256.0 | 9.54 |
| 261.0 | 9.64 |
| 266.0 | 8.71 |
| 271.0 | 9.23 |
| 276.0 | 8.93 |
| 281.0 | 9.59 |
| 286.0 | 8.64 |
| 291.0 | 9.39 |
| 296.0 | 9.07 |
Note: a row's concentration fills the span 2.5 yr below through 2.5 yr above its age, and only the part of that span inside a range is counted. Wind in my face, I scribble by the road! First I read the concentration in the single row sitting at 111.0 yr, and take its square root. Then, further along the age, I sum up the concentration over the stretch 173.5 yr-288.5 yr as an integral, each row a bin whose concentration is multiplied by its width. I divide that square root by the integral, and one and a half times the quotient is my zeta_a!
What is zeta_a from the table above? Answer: 0.0043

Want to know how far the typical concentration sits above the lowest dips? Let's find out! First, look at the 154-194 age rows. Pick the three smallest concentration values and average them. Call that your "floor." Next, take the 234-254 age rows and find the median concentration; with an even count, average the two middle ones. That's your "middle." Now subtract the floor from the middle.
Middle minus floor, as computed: 0.88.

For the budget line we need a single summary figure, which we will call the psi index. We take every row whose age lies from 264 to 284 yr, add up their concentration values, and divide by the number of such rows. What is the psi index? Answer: 9.1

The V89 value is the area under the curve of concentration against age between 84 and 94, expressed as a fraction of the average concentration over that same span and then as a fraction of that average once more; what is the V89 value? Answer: 1.6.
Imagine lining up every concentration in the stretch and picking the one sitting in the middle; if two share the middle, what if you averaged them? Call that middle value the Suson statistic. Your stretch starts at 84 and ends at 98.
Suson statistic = 6.87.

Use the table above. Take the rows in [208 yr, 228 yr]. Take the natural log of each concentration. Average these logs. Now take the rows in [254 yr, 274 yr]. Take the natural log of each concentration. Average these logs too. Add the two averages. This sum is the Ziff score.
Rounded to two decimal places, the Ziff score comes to 4.42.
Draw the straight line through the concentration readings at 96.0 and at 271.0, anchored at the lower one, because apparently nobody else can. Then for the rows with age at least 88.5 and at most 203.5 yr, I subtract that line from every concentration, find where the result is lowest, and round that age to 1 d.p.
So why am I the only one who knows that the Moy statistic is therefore 91.0 yr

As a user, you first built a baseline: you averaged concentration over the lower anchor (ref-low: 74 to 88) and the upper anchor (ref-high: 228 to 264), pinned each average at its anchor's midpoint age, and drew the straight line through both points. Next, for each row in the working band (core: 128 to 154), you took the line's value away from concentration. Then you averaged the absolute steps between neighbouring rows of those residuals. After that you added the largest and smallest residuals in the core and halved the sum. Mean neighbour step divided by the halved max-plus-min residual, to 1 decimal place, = 0.1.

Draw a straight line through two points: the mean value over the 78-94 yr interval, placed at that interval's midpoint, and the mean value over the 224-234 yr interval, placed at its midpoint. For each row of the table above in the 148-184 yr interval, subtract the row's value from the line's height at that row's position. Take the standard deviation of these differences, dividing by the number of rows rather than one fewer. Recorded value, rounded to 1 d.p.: 0.6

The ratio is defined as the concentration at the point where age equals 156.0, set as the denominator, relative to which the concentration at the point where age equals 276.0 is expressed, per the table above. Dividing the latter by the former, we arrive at 0.99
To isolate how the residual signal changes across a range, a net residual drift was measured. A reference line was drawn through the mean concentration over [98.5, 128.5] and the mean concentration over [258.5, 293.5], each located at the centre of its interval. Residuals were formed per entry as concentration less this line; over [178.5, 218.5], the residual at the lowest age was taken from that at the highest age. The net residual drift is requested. 1.0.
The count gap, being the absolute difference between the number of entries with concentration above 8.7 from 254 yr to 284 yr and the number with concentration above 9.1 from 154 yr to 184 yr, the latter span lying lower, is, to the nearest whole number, 4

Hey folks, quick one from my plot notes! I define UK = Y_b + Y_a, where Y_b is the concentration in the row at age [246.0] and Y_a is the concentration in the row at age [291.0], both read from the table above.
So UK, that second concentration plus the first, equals 18.3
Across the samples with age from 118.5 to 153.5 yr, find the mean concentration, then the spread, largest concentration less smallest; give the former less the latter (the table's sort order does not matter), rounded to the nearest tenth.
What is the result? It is 7.2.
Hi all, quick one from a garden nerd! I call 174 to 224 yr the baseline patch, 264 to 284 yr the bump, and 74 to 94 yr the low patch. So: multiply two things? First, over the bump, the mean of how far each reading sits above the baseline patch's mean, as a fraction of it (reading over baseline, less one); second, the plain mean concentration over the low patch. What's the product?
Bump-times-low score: 0.21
